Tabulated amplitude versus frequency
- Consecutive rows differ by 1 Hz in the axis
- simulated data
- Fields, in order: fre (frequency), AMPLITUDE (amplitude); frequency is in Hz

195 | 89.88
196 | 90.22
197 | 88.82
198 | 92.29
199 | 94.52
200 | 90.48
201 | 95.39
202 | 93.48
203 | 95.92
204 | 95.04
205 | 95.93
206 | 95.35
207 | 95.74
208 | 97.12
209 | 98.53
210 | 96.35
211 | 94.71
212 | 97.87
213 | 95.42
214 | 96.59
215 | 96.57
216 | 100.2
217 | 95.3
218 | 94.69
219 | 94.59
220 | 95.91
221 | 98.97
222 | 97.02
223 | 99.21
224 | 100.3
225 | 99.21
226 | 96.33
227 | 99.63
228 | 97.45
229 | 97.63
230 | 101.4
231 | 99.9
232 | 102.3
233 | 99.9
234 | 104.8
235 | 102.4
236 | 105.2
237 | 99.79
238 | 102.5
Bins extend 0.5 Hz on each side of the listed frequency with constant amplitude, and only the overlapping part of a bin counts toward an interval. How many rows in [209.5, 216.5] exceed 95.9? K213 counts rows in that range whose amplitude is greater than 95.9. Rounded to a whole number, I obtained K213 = 5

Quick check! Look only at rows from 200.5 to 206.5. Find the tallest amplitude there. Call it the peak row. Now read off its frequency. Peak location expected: 205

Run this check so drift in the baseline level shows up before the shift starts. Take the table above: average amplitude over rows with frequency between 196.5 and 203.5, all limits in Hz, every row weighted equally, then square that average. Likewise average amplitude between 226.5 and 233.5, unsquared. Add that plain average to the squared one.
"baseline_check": 8746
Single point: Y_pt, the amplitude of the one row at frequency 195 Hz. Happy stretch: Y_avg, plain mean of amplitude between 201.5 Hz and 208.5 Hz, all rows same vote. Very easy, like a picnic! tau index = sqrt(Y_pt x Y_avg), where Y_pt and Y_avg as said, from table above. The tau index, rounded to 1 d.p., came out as 92.7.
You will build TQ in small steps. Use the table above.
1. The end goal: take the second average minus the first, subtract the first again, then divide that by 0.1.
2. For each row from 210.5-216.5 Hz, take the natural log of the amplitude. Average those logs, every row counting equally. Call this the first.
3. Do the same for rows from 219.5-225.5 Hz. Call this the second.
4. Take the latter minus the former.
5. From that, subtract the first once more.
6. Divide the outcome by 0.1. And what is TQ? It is -45.6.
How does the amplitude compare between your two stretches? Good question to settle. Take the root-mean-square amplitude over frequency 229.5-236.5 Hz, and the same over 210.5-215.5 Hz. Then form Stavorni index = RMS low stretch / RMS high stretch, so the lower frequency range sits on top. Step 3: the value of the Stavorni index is 0.941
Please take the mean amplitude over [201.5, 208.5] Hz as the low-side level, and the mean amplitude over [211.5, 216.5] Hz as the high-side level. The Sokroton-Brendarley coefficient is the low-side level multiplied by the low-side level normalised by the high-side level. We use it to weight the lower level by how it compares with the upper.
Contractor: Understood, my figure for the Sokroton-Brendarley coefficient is 94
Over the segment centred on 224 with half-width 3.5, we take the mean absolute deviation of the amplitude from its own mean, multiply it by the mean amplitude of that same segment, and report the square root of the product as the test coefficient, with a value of 11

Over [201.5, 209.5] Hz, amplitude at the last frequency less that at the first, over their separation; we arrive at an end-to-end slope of 0.72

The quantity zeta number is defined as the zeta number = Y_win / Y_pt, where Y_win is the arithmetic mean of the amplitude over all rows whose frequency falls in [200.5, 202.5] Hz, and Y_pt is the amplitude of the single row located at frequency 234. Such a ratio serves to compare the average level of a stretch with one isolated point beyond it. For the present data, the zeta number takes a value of 0.90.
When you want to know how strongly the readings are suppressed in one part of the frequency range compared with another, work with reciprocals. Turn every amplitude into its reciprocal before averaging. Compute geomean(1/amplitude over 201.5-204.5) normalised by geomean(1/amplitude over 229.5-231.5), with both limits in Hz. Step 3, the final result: 1.06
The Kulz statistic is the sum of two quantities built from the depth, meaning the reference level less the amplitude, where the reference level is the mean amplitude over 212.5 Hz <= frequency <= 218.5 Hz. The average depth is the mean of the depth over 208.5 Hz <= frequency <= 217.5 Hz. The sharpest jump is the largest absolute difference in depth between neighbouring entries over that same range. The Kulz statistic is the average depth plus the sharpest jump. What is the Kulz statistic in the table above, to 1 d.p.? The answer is 4.5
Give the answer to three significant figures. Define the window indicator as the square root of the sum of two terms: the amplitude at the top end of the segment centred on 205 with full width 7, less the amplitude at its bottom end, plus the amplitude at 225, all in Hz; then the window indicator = 10.1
